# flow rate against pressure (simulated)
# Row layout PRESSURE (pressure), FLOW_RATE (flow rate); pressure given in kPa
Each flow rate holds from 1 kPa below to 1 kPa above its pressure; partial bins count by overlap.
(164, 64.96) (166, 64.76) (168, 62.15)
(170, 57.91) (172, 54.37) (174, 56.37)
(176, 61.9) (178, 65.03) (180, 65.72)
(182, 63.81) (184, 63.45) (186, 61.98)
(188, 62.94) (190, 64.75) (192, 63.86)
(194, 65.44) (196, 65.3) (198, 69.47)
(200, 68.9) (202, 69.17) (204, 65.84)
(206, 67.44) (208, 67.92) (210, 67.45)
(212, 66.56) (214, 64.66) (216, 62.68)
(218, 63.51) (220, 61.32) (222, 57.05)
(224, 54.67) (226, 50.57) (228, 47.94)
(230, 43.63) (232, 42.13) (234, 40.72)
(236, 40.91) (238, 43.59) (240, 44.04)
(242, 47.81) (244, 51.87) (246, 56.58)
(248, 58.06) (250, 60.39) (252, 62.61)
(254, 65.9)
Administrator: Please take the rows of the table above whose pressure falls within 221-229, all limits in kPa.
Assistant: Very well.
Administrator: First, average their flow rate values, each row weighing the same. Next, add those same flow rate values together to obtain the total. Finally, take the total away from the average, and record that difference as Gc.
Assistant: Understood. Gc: -158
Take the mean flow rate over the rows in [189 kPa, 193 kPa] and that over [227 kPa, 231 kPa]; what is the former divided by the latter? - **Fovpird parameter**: 1.40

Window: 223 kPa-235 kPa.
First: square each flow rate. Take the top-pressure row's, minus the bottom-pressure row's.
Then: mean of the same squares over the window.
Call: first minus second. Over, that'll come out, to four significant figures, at -3528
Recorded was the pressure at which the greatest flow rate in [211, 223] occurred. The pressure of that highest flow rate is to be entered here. 212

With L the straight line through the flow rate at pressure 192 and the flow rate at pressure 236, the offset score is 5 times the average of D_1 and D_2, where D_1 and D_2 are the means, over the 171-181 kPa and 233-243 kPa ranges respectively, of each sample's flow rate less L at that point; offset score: -20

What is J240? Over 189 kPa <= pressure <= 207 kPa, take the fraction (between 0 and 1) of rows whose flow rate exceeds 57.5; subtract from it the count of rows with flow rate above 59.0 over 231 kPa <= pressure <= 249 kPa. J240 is 1.0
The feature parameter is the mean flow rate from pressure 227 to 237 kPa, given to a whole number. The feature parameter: 43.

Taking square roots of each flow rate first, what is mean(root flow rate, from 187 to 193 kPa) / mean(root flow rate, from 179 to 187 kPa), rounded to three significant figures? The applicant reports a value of 1.00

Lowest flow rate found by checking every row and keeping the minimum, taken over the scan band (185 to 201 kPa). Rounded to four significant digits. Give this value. 61.98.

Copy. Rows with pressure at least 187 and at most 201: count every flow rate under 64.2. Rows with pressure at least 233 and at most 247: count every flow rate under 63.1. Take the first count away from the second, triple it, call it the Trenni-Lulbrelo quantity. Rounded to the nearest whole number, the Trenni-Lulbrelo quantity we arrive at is 15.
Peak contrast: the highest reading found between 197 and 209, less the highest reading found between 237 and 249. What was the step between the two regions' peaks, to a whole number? 11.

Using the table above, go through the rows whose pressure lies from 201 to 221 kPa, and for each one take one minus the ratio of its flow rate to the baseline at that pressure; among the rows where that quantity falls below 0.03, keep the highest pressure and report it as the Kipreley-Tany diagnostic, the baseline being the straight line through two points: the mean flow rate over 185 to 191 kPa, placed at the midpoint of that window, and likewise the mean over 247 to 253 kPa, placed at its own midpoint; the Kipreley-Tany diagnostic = 220 kPa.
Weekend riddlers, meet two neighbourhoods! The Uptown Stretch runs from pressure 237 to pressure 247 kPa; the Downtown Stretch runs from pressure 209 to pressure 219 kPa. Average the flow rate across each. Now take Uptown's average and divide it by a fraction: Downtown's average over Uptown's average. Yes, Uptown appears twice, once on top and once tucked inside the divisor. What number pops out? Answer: 37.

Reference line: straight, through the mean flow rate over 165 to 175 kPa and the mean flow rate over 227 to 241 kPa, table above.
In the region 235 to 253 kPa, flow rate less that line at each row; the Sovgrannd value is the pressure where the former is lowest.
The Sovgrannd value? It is 236 kPa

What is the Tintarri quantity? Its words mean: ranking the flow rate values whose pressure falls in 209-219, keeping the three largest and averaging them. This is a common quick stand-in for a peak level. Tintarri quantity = 66.2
